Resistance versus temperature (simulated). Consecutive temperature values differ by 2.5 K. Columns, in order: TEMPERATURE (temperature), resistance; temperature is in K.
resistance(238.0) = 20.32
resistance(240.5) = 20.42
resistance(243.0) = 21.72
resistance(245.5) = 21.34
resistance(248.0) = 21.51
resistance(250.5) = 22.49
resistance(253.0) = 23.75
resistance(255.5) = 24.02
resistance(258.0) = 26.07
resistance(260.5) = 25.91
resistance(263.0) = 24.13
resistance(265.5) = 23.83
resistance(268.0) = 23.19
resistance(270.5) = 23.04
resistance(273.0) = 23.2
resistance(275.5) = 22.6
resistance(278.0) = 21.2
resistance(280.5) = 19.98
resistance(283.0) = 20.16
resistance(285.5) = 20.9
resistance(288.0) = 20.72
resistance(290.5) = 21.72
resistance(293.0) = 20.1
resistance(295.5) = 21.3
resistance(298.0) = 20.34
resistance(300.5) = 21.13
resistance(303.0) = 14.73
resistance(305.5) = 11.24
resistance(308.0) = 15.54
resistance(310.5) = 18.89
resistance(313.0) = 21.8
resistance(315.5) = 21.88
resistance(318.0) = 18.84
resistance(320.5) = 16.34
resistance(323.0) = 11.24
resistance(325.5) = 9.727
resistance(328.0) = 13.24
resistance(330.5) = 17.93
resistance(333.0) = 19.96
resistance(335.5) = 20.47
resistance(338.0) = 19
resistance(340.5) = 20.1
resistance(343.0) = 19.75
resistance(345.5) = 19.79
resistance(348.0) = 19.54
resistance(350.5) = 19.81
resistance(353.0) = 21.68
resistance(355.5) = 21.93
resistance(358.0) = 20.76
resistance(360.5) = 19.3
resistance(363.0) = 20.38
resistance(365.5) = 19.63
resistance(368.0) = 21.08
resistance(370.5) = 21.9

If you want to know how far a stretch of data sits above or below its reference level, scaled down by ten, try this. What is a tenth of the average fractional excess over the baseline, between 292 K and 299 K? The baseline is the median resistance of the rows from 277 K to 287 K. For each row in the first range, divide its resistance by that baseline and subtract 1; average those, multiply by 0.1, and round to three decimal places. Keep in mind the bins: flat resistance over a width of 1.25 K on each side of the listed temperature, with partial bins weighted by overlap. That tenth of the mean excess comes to 0.000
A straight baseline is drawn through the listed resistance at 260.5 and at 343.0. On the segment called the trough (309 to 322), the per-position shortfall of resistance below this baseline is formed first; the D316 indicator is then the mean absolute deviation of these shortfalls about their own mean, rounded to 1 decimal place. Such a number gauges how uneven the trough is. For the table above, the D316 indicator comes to 1.8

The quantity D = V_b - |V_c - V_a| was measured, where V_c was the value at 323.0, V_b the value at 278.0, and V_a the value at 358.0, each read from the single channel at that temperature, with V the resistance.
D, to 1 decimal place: 11.7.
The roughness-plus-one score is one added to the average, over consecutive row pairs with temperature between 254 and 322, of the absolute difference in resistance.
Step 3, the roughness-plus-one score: 2.6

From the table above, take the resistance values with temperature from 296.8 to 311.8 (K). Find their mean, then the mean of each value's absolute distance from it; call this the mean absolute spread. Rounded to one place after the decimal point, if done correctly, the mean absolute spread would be 3.1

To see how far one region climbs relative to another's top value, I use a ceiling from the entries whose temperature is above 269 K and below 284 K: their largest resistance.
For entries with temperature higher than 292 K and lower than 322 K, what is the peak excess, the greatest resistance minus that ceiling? -1.3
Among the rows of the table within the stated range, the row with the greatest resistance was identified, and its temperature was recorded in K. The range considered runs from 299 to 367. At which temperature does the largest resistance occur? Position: 355.5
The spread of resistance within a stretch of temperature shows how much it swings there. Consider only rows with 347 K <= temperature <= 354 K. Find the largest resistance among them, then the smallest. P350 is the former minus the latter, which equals 2.1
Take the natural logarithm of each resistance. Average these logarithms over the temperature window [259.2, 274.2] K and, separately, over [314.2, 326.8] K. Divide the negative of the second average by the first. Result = -0.85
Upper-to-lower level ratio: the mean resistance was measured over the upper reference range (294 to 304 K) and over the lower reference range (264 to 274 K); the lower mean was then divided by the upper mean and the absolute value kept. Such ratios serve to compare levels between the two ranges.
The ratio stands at 1.20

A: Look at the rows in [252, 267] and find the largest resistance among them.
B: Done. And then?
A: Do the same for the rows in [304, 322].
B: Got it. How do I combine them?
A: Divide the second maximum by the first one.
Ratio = 0.84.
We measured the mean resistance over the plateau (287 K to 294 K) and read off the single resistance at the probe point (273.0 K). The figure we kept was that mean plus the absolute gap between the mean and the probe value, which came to 23.2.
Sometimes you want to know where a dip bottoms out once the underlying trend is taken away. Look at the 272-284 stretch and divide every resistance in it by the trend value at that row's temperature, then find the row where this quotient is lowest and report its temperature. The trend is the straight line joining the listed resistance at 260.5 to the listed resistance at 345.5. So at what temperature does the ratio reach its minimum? 280.5 K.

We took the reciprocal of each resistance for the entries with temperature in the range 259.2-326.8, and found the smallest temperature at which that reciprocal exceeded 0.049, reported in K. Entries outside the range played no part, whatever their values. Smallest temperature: 280.5 K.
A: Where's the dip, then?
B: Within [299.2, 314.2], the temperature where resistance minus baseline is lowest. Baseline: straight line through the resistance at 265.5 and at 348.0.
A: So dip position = 305.5 K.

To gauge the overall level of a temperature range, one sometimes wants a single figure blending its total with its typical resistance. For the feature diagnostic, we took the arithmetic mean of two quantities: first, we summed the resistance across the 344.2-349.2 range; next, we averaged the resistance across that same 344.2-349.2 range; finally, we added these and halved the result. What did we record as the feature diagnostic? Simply 29.5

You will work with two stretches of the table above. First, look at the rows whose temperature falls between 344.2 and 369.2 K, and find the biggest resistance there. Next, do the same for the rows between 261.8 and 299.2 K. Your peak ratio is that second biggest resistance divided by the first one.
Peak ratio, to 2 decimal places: 1.10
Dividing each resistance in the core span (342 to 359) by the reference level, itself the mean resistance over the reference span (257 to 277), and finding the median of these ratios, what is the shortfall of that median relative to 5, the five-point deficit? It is 4.17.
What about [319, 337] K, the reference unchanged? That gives 4.32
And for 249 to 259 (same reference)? 4.00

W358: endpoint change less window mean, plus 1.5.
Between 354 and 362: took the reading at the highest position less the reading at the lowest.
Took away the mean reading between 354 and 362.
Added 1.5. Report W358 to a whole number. -22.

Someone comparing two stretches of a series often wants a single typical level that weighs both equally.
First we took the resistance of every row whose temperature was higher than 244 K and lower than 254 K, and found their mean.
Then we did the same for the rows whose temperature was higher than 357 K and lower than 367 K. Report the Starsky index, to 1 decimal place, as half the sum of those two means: 21.1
